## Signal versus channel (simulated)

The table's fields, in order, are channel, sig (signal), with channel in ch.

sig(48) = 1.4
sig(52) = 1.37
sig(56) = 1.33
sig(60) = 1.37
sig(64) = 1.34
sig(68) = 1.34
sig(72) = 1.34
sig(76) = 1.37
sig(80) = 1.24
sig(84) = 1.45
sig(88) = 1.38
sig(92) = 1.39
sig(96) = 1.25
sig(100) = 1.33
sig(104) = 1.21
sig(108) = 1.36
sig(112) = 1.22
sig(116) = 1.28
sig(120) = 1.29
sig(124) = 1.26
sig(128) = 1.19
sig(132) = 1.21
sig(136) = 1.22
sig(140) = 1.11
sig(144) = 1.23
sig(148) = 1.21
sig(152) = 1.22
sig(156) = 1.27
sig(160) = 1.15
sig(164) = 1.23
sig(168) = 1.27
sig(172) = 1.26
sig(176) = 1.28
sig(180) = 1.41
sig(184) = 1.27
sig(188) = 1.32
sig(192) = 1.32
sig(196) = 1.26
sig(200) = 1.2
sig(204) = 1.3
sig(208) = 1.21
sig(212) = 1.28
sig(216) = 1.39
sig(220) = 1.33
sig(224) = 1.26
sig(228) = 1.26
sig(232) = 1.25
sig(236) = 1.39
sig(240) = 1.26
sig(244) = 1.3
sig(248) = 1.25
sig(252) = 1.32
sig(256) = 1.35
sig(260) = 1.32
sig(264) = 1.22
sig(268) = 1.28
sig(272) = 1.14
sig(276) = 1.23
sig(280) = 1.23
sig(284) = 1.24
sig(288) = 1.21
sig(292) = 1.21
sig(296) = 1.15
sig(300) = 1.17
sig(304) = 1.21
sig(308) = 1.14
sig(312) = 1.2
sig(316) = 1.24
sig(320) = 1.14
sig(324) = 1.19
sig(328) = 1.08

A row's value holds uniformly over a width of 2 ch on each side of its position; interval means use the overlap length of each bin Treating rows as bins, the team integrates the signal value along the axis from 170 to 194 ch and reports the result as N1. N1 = 31.4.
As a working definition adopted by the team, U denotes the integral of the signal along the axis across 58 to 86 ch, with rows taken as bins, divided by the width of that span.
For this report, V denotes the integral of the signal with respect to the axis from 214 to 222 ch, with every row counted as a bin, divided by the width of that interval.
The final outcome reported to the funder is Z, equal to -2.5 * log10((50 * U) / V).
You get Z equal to -4.24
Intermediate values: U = 1.35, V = 1.360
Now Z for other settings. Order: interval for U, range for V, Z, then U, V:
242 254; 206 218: -4.24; 1.29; 1.293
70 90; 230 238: -4.28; 1.36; 1.320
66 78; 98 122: -4.30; 1.35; 1.282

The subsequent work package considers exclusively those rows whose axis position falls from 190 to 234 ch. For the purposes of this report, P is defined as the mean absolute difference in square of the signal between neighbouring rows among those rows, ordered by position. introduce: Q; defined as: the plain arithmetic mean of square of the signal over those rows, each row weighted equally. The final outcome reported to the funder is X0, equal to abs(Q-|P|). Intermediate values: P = 0.162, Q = 1.64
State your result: 1.47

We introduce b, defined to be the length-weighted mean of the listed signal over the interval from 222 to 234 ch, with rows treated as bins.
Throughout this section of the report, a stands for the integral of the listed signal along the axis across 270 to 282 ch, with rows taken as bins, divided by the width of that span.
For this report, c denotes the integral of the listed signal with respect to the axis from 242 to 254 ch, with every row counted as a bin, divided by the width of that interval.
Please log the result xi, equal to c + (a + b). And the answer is 3.75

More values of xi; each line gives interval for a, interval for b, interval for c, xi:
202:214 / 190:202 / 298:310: 3.70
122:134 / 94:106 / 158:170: 3.70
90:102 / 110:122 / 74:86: 3.94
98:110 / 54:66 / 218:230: 3.93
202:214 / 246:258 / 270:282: 3.77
